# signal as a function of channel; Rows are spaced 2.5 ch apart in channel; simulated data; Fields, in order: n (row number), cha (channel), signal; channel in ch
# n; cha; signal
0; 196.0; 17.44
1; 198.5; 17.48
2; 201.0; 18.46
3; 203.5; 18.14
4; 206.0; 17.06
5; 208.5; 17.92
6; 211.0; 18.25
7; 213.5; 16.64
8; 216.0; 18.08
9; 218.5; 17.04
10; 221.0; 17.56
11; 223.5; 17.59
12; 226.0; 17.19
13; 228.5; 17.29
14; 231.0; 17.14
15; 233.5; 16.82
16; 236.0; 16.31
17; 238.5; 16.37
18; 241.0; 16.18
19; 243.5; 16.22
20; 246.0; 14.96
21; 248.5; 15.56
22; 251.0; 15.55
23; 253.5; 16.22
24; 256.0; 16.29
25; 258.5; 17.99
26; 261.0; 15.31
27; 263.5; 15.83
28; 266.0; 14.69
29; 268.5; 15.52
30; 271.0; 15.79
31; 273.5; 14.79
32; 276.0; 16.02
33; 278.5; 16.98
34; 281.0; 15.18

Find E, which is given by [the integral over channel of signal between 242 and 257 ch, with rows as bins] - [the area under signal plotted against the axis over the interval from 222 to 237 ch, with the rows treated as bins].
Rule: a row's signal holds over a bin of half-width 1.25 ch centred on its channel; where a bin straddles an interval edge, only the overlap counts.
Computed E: -19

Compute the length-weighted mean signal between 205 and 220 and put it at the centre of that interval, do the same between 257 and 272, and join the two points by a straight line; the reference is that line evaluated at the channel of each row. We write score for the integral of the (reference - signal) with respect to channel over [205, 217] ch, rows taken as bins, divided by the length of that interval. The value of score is -0.04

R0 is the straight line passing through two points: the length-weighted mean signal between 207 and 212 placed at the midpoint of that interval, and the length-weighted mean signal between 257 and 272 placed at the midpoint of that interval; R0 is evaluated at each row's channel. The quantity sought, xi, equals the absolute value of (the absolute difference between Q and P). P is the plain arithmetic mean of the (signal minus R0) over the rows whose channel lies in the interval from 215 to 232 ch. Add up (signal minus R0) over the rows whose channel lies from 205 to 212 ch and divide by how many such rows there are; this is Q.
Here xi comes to 0.3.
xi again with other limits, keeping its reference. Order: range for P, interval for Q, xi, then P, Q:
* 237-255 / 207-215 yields 0.4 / -0.72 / -0.36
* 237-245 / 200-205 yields 0.5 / -0.53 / -0.01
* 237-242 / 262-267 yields 0.0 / -0.56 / -0.59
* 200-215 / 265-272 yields 0.0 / -0.37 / -0.37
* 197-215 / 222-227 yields 0.4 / -0.46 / -0.04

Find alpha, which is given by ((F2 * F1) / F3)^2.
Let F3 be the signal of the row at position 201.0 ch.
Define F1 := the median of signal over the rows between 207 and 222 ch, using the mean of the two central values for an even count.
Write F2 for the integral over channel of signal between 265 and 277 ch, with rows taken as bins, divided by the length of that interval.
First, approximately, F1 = 17.7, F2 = 15.4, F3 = 18.46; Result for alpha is 218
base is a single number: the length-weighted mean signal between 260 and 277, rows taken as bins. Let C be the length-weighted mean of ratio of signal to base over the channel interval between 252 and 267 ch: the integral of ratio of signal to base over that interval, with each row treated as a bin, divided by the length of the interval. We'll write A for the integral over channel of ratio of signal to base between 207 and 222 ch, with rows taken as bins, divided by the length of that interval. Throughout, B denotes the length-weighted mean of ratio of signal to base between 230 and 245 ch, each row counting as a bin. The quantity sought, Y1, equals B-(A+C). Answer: -1.11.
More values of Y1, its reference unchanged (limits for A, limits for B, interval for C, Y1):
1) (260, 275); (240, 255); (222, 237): -1.08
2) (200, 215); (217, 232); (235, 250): -1.06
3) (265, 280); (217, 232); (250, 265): -0.94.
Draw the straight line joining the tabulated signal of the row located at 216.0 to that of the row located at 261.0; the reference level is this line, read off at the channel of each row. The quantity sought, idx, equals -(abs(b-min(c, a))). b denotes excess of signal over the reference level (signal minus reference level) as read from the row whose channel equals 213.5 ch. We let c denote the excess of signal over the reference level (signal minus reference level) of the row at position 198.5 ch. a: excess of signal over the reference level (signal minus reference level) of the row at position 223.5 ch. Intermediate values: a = 0.0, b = -1.6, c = -1.7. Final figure -0.1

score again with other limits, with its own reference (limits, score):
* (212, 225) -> -0.08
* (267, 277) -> 0.13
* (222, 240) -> -0.03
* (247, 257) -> 0.39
